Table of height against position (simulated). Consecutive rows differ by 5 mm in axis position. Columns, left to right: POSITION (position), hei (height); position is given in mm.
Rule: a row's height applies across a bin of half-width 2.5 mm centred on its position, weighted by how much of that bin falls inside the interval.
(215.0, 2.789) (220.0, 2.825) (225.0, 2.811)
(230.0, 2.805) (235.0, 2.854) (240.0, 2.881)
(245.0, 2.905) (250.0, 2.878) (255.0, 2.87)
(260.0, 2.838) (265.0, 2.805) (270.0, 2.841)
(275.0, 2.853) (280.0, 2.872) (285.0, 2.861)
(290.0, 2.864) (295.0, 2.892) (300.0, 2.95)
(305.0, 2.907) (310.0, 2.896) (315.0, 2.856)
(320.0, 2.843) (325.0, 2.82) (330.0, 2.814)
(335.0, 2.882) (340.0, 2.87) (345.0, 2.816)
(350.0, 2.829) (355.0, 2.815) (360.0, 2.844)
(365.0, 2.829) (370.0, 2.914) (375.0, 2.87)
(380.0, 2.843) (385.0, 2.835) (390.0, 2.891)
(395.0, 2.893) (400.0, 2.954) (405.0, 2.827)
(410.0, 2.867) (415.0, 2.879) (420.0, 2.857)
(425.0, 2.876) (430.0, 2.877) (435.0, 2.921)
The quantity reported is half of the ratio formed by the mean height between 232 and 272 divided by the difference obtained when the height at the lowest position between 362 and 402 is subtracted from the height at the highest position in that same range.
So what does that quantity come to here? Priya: 11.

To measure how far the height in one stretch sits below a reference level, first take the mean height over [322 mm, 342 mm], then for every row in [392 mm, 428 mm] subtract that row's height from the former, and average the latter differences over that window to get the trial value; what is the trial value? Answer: -0.033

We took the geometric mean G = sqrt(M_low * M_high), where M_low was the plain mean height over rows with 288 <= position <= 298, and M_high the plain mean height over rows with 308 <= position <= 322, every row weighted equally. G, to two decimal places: 2.87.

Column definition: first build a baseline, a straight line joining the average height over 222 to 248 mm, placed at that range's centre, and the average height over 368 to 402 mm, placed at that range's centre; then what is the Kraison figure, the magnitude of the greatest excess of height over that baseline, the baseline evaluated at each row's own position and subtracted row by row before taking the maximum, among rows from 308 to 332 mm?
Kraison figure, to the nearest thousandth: 0.028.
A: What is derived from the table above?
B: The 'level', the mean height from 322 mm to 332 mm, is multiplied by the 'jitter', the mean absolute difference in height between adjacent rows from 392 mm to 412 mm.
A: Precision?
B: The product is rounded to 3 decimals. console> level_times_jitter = 0.214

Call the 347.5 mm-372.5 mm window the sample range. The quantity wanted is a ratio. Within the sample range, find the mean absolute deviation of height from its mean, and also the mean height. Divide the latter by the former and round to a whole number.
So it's 105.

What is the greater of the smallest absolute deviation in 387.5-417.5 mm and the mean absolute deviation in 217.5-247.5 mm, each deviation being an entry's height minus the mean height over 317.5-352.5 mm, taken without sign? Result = 0.033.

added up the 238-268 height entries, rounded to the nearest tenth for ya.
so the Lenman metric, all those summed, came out 17.2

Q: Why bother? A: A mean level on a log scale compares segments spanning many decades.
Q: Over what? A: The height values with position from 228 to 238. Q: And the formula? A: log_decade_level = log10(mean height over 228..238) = 0.452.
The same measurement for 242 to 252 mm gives 0.461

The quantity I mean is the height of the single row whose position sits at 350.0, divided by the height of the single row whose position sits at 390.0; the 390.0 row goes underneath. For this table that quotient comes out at 0.98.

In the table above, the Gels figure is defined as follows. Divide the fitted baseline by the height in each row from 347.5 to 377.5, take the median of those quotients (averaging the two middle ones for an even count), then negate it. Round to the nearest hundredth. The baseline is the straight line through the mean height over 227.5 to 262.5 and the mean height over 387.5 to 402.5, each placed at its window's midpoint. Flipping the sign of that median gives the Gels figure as -1.02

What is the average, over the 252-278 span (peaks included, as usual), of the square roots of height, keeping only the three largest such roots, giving 1.69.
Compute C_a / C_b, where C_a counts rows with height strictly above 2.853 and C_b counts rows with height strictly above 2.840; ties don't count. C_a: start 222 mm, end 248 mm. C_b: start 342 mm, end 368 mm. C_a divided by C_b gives 3.0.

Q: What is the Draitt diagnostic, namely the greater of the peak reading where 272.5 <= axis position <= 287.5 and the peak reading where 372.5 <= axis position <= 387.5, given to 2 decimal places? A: 2.87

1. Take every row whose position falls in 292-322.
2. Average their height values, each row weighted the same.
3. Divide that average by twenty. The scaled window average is 0.145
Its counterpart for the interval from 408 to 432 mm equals 0.144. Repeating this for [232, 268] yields 0.143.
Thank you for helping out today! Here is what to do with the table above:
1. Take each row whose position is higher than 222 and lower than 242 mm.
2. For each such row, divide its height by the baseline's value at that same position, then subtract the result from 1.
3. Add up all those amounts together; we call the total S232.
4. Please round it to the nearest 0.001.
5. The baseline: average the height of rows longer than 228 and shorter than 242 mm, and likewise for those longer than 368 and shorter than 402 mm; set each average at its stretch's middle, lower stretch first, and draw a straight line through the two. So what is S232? 0.012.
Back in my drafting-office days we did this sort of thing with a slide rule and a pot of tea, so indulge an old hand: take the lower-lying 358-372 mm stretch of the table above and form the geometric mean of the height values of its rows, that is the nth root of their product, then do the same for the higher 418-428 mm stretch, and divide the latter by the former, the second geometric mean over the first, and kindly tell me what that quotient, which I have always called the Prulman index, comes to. 1.00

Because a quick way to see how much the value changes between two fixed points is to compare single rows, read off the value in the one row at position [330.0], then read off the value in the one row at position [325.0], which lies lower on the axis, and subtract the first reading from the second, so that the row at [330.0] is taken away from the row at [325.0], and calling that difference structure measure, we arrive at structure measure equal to 0.006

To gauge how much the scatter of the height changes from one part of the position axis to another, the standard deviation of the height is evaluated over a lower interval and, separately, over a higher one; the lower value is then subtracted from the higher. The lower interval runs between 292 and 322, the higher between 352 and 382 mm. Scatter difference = -0.003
